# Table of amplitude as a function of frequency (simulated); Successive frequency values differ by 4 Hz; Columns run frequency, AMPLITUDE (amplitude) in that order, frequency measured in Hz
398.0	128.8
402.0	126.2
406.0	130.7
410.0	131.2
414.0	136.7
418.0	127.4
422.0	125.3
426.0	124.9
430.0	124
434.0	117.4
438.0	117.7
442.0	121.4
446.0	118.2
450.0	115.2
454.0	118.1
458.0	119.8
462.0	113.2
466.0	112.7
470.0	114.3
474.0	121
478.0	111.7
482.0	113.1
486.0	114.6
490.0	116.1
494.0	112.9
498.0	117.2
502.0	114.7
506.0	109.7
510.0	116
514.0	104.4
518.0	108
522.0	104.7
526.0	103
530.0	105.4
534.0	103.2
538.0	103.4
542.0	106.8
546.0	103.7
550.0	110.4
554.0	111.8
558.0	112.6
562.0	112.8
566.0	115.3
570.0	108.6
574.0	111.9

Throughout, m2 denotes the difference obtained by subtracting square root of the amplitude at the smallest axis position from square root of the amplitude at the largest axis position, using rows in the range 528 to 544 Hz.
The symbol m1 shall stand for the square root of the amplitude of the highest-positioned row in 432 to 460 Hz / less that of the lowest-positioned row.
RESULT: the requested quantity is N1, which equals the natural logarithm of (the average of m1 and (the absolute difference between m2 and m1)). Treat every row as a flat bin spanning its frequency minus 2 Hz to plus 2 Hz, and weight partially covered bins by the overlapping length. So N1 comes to -2.6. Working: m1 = 0.11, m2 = 0.1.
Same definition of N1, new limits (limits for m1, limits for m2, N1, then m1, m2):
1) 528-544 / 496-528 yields -0.9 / 0.07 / -0.7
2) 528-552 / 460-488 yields -1.6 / 0.24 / 0.1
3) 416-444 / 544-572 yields -2.1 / -0.27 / 0.2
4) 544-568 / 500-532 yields -0.3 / 0.55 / -0.4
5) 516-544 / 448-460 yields -2.2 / -0.06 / 0.2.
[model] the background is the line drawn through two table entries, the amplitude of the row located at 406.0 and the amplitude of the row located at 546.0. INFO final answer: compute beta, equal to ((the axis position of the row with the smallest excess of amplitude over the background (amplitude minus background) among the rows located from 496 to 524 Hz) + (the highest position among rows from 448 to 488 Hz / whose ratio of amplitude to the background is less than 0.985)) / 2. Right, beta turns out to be 498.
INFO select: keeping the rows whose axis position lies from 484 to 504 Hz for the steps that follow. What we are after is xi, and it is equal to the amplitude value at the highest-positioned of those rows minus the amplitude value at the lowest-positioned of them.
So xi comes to 0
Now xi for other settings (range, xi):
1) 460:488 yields 1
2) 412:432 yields -13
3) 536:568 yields 12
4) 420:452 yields -10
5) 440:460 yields -2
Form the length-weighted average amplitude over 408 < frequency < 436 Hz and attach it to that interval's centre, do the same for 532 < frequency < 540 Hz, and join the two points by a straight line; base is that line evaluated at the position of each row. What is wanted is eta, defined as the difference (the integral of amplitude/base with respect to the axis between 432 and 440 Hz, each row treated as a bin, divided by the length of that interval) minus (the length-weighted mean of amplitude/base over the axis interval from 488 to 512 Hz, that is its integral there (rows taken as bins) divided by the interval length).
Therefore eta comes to -0.08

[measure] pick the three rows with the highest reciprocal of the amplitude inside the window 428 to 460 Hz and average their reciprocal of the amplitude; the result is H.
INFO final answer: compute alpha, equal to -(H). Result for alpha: -0.0086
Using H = 0.0086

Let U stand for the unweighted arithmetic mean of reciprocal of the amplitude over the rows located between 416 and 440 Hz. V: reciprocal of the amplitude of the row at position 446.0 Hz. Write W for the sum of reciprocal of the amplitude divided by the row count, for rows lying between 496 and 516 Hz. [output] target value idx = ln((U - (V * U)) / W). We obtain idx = -0.10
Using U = 0.0082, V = 0.0085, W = 0.0089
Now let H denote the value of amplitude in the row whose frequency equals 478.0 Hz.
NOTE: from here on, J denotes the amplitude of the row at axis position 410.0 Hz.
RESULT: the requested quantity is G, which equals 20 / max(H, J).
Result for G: 0.152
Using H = 111.7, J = 131.2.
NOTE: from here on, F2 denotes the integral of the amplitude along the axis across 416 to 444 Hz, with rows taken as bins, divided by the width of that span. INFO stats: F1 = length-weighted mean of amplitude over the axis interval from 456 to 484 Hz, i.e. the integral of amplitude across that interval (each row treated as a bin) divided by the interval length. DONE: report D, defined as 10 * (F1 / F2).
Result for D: 9.4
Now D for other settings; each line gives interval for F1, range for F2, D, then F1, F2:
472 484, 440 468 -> 9.9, 115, 117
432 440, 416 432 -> 9.4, 118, 125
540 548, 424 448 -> 8.7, 105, 121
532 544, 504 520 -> 9.5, 104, 110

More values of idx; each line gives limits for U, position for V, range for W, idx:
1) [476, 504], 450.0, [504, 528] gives -0.07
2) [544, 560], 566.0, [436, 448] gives 0.08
